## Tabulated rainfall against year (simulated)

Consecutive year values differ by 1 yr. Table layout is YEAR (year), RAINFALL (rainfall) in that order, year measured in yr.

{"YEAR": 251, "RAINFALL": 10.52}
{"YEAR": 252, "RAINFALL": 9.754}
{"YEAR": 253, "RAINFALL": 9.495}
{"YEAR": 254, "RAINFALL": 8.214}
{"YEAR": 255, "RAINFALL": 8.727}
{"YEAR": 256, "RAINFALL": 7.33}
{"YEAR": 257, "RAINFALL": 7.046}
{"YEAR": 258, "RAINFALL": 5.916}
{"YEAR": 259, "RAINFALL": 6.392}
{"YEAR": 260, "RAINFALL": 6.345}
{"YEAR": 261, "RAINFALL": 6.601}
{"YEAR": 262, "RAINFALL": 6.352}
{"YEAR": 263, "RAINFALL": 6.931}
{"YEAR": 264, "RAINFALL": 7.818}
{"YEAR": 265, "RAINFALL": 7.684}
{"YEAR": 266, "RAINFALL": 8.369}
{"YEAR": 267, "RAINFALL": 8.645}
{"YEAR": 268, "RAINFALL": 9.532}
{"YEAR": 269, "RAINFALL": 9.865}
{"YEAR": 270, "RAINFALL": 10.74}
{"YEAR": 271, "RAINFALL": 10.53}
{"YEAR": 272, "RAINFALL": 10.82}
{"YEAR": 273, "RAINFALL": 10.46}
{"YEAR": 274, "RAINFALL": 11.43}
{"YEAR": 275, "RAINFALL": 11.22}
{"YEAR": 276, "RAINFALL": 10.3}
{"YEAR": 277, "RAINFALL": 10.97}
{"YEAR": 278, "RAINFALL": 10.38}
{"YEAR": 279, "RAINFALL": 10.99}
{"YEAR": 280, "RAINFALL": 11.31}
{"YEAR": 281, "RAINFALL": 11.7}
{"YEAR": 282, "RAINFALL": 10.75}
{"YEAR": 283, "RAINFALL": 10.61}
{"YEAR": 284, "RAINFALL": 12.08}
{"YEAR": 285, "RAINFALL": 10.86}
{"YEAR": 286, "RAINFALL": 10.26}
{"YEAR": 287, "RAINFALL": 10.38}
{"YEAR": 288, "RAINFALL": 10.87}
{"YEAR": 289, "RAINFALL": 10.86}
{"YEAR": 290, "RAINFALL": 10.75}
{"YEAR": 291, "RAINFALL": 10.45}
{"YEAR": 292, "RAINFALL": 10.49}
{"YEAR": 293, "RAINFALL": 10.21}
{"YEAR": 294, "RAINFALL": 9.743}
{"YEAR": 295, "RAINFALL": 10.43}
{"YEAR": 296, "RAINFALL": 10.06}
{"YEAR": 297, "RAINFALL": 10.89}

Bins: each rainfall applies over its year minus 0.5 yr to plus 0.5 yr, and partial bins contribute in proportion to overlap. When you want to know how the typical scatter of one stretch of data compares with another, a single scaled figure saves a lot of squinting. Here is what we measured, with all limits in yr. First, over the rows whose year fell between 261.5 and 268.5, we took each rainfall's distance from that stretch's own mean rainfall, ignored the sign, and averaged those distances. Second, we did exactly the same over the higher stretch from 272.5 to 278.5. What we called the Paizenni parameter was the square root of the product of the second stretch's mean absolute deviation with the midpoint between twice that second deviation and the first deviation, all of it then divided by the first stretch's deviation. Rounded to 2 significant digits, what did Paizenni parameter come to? 0.72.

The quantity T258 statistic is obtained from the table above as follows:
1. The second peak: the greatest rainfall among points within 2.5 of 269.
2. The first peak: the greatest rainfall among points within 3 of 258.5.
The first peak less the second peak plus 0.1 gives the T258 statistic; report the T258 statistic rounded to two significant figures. -3.3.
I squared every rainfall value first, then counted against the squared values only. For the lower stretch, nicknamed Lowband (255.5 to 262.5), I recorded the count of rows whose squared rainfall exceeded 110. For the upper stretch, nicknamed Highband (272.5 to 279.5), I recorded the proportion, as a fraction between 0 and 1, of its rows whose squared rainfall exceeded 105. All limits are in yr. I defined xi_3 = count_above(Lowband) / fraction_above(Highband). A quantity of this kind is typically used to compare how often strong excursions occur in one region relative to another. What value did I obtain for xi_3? 0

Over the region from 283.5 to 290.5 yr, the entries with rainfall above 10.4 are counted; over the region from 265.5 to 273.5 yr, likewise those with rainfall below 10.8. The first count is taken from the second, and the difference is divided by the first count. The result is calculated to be 0.4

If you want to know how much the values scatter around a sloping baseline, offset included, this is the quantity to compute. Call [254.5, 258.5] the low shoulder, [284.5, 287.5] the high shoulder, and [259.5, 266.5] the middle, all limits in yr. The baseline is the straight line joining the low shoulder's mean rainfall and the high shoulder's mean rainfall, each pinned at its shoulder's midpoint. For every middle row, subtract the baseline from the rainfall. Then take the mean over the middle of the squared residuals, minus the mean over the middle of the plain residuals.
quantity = 1.8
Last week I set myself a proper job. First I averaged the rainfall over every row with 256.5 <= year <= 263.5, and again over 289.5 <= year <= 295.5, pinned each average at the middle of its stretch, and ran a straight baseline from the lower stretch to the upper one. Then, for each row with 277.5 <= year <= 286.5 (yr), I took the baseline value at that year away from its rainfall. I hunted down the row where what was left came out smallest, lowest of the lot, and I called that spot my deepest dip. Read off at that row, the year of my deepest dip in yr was 286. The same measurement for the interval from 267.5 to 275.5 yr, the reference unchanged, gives 268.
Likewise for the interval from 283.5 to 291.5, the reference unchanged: 291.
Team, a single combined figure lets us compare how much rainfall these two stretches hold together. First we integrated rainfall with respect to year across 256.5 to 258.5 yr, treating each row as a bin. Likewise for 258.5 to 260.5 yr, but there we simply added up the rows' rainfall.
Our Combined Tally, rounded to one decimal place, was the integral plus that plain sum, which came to 25.7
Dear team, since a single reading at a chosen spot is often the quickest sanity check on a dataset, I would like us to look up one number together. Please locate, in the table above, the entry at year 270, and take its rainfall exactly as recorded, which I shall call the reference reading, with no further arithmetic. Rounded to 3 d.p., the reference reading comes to 10.740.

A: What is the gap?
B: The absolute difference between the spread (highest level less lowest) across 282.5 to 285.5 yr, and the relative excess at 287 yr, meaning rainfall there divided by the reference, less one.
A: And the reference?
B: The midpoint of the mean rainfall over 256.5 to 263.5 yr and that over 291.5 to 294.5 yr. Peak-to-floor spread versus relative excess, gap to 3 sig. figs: 1.22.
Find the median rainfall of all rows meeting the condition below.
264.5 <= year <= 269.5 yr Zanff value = 8.6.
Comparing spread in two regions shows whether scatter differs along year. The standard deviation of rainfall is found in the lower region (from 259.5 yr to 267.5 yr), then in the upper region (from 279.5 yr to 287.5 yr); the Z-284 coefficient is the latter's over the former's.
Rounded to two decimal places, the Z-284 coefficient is 0.71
